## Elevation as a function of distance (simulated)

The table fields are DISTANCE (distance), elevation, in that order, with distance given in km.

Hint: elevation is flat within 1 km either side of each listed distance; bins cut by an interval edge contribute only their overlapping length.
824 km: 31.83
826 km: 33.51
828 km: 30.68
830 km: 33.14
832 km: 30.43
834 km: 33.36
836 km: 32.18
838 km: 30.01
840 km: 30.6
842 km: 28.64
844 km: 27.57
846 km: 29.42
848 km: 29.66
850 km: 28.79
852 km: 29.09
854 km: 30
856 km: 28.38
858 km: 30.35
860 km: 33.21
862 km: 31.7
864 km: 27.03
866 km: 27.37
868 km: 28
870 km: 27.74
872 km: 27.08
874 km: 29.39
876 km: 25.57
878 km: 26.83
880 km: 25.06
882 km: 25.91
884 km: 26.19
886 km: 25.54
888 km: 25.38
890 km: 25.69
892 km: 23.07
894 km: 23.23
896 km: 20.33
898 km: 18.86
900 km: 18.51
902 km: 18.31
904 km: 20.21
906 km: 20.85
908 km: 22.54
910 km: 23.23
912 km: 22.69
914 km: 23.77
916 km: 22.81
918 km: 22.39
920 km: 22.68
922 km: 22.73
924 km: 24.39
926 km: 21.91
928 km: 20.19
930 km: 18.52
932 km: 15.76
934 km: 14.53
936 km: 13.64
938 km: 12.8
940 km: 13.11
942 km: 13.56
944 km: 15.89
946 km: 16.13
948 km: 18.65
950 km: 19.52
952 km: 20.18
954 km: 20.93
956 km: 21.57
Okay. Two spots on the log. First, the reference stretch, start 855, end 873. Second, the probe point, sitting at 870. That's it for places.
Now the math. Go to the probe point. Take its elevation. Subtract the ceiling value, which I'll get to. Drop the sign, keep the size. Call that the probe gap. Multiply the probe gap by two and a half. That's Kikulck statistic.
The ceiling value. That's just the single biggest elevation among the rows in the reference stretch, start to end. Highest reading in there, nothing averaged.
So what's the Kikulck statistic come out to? 14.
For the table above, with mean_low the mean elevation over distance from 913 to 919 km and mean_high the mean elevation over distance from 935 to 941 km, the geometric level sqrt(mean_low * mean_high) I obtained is 17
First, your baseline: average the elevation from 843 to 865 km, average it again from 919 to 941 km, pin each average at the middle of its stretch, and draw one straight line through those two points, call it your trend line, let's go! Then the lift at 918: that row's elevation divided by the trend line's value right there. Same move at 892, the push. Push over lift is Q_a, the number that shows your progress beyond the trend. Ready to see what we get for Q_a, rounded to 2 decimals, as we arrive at 0.86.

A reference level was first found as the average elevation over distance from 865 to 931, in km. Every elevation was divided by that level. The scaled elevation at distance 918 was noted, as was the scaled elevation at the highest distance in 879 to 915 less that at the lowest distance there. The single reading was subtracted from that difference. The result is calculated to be -1.01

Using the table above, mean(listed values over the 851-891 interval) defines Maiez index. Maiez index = 28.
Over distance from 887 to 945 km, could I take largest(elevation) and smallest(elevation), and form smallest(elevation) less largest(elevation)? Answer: -13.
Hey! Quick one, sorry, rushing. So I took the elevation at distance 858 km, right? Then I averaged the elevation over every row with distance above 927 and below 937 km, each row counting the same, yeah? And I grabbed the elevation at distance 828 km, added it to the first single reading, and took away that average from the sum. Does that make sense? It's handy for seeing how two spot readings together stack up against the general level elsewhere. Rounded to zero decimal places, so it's 45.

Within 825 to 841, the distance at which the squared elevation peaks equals 826 km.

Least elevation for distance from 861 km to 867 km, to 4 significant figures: 27.03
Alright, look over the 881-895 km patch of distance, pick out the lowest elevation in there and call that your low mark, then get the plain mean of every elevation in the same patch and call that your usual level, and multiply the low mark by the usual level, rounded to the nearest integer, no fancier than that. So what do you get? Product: 577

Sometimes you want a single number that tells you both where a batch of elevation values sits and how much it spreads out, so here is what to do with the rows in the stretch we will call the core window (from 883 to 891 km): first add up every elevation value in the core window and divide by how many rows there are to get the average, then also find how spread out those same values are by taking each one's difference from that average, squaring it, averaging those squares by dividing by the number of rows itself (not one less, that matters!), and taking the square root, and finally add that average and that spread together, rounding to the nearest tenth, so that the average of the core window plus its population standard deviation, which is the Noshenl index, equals 26.0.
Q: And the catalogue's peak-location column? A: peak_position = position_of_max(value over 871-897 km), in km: 874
